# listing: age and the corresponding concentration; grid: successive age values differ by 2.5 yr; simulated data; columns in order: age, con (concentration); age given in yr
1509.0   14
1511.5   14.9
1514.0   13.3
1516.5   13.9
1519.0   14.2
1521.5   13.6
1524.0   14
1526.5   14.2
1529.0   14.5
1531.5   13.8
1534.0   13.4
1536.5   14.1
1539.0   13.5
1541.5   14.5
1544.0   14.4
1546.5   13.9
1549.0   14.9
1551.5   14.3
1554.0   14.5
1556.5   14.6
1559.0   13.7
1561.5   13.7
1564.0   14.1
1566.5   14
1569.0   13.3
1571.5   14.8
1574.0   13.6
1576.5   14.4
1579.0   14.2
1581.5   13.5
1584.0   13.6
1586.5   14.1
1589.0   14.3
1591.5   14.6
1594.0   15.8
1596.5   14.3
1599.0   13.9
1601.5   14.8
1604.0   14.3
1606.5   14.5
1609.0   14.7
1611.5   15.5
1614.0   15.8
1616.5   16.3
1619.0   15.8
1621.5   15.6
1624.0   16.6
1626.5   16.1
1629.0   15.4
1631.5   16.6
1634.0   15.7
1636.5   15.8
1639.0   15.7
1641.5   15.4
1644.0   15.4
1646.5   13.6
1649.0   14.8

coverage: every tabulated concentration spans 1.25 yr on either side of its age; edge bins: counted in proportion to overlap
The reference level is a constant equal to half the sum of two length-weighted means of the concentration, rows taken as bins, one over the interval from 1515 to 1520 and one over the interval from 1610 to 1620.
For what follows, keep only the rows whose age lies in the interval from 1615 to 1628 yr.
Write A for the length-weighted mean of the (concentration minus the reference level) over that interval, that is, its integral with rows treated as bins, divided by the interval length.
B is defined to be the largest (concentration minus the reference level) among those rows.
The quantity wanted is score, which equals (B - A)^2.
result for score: 0.3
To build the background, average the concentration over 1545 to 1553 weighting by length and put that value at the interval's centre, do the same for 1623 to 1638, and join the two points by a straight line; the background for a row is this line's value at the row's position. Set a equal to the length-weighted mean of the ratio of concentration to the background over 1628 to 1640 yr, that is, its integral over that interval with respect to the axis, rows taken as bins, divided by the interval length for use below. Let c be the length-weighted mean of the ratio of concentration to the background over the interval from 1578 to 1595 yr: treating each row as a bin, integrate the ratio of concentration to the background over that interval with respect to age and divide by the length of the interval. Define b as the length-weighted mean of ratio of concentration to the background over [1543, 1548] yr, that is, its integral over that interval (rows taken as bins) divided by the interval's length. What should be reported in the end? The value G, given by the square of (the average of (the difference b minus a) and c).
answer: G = 0.23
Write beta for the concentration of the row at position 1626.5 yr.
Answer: 16.1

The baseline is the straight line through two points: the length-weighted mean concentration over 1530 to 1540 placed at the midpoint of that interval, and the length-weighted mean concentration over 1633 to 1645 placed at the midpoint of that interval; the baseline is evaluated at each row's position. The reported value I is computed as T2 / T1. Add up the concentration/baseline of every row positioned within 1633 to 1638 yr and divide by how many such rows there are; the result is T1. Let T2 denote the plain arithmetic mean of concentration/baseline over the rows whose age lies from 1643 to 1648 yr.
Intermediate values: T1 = 1.01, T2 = 0.92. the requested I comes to 0.91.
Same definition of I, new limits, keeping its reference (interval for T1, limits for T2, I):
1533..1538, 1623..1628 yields 1.06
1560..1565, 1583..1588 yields 0.97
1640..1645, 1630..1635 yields 1.06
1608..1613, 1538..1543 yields 1.01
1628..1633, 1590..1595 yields 0.99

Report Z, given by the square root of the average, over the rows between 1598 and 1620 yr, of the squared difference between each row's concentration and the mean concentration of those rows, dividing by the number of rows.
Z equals 0.8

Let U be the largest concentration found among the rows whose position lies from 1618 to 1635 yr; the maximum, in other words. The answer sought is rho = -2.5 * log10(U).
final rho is -3.05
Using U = 16.6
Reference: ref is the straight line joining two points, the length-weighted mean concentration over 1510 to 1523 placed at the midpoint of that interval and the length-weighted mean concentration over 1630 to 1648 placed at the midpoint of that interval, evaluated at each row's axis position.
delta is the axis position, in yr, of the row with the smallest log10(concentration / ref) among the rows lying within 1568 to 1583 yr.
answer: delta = 1569.0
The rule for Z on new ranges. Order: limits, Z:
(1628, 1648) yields 0.8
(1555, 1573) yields 0.5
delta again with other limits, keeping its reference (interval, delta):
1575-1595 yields 1581.5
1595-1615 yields 1599.0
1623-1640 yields 1629.0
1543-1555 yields 1546.5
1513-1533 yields 1514.0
